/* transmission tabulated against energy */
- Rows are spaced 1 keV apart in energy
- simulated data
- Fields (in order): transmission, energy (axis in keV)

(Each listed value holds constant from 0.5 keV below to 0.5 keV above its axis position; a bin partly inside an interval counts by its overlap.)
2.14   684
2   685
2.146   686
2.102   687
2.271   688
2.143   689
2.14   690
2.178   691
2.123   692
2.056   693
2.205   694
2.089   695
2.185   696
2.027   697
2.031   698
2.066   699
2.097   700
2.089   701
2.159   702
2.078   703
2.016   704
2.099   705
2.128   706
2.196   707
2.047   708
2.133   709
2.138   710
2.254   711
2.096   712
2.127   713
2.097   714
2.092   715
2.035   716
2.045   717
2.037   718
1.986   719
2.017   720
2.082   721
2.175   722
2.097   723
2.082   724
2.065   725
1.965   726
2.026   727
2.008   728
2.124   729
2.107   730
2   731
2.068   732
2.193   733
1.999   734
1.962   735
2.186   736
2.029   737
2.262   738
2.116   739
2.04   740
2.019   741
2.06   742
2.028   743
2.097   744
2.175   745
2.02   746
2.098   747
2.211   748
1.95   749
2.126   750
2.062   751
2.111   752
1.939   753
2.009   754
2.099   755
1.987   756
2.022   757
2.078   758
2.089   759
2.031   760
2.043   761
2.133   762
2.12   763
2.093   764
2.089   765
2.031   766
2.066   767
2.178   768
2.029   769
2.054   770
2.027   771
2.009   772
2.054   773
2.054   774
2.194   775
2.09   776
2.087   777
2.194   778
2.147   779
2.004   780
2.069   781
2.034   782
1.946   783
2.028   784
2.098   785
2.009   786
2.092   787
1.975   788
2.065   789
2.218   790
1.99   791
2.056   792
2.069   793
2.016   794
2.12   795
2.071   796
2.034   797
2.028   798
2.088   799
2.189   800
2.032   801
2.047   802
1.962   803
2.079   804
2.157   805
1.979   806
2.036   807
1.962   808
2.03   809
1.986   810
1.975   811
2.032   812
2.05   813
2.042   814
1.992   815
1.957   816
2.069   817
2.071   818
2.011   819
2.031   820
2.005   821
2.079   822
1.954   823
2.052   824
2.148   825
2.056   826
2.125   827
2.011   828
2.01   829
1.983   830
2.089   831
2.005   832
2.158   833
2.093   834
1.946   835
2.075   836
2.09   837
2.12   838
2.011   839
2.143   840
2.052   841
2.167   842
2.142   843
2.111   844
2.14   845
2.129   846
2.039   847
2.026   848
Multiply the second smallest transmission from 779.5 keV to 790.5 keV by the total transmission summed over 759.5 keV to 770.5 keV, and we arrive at 45.2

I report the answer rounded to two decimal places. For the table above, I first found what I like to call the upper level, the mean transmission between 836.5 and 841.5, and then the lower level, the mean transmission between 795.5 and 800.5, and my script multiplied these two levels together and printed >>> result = 4.34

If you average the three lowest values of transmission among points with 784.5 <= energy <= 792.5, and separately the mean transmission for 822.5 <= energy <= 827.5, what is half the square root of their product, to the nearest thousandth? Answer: 1.014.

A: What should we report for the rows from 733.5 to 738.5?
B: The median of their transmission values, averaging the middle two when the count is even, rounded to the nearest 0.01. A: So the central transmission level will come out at 2.03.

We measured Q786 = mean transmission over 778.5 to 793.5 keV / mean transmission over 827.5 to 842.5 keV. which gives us 1.00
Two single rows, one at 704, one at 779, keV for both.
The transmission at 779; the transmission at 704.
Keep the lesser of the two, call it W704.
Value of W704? 2.02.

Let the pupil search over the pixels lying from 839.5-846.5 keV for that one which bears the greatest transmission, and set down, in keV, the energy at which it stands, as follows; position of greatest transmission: 842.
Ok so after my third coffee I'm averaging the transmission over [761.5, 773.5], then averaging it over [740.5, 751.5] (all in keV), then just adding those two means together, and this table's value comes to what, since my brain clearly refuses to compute 4.15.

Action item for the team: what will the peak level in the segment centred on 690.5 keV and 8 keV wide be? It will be 2.271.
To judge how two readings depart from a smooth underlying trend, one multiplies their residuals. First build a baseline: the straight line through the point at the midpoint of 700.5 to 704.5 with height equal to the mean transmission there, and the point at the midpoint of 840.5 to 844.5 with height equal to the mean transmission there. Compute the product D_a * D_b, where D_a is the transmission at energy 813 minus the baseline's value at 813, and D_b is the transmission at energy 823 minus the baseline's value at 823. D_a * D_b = 0.010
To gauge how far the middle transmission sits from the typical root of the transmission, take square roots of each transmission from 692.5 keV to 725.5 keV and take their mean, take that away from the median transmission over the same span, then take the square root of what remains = 0.801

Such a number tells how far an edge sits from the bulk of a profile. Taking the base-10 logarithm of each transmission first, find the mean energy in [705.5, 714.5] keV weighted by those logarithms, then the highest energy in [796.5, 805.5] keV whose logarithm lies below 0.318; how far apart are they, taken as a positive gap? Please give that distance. 94.0 keV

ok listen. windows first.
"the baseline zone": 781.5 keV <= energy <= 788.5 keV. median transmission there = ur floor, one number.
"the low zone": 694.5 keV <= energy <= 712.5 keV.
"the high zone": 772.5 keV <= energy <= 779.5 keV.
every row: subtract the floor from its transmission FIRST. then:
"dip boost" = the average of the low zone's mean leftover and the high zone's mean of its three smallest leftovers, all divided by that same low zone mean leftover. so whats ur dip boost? 0.7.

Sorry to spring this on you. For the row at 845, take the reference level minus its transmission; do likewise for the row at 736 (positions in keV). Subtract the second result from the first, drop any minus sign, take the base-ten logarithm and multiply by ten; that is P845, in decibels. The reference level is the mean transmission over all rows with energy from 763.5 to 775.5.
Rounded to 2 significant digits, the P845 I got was -13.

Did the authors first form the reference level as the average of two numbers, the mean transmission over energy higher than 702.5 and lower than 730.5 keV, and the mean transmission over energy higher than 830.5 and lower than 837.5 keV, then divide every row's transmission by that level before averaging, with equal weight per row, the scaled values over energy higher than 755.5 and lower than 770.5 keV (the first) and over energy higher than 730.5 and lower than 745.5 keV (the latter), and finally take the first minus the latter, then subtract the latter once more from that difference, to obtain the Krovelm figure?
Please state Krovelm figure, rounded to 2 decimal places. -1.01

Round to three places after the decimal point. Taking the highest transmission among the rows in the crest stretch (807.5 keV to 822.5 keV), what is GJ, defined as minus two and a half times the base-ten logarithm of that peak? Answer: -0.795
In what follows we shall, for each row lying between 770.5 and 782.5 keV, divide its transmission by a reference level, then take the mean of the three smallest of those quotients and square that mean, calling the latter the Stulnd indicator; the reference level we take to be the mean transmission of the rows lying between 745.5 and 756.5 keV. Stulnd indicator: 0.96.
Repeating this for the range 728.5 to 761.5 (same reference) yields 0.90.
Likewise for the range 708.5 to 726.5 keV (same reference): 0.94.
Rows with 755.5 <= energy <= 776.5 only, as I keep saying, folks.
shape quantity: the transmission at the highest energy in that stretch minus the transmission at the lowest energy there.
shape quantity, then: 0.10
